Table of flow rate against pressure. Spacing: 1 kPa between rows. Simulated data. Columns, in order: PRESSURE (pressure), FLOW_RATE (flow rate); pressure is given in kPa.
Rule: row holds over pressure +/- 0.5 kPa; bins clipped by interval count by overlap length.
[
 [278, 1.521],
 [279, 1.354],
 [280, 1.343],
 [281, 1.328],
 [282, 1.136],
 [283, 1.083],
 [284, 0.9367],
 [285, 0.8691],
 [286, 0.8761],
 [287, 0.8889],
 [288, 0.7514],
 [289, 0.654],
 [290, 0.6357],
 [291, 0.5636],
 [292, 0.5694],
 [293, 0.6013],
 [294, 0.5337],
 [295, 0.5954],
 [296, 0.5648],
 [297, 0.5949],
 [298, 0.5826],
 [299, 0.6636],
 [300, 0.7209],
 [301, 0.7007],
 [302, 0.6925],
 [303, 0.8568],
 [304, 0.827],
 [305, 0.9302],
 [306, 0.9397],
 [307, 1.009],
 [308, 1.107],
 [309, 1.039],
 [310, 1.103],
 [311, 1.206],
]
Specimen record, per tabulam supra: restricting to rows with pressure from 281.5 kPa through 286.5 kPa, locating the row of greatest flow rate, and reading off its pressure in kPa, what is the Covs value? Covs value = 282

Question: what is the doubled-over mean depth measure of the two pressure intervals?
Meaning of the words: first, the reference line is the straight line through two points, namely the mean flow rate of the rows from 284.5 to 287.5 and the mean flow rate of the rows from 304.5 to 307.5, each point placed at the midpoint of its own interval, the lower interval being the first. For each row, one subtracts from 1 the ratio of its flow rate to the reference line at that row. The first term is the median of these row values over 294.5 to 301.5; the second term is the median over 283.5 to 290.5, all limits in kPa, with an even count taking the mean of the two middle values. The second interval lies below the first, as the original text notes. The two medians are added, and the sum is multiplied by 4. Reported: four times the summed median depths 1.4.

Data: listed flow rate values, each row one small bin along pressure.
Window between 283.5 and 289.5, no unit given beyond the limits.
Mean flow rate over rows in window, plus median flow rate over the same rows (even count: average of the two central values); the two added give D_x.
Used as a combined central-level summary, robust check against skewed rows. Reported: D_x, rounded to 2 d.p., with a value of 1.70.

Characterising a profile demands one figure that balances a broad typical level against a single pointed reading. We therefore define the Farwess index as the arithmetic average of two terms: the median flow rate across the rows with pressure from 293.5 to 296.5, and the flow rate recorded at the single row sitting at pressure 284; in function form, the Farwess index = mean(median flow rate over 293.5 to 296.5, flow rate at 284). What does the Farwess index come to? 0.75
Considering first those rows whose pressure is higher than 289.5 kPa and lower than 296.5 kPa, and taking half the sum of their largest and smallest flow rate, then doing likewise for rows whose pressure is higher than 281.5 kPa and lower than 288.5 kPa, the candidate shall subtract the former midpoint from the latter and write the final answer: 0.4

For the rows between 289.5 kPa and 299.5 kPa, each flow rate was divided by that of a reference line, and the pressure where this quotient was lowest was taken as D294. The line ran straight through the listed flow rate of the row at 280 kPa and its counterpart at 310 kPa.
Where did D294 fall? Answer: 294 kPa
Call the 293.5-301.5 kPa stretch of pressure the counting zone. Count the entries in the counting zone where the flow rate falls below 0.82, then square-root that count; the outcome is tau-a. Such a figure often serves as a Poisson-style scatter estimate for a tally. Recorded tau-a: 2.8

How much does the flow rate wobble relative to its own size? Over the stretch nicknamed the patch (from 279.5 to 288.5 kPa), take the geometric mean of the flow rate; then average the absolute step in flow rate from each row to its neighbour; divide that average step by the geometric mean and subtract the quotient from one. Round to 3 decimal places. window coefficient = 0.921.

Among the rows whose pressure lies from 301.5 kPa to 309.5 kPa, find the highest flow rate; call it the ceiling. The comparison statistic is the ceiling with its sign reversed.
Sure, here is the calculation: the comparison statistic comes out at -1.1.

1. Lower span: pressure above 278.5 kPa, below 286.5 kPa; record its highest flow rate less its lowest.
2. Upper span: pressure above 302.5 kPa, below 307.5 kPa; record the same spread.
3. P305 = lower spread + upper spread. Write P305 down 0.67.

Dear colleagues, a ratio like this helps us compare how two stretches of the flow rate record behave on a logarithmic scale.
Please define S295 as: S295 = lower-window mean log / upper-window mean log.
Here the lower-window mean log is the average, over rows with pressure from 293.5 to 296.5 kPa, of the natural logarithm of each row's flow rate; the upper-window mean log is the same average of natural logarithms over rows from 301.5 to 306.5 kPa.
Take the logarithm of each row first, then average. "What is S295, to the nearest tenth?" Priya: 3.4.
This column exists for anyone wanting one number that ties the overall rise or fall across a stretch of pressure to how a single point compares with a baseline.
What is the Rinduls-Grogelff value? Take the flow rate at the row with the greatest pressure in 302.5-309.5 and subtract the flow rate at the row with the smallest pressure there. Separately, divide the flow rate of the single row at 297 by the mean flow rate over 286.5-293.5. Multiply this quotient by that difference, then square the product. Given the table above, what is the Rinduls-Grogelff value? 0.026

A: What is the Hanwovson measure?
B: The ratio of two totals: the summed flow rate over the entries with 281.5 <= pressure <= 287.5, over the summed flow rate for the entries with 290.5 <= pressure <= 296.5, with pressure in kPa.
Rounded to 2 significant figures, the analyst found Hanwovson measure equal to 1.7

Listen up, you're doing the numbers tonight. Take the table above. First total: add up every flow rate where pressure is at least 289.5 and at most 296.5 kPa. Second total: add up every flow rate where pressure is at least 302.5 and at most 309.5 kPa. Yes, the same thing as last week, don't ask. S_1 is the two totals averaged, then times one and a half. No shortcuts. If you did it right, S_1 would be 8.08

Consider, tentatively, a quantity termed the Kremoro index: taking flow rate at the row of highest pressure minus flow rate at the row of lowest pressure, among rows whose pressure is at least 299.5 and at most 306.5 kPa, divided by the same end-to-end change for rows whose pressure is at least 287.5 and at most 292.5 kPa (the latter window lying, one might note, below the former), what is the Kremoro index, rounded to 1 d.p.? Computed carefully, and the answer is -1.2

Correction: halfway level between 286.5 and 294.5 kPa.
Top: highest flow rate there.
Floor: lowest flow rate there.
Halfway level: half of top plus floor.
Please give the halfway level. 0.71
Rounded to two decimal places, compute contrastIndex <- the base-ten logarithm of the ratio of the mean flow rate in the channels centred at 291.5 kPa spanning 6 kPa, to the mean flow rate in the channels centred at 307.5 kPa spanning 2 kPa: -0.25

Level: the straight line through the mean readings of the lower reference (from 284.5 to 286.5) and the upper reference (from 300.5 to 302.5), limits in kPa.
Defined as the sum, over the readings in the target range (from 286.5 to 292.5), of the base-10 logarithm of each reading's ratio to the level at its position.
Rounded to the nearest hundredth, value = -0.56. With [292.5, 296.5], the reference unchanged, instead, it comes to -0.52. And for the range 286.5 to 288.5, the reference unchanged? -0.03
